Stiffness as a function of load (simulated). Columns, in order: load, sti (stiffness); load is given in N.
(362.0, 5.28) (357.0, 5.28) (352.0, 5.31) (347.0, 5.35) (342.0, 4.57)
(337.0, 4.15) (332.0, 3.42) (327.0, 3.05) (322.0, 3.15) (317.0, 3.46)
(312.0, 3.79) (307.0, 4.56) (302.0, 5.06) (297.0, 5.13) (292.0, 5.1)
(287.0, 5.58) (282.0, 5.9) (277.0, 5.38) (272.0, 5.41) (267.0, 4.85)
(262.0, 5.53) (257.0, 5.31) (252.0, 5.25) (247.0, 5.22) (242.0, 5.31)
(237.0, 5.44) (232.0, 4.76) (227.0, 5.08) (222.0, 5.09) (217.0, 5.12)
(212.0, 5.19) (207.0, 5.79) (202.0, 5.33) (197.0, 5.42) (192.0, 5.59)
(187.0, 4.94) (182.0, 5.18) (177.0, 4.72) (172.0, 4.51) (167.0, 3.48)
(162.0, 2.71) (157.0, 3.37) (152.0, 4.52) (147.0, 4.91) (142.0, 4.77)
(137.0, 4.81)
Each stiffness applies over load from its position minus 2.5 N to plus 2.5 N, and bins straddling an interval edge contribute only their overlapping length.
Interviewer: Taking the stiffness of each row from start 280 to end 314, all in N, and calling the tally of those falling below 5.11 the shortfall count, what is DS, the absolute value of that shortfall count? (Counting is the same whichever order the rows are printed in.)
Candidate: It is 4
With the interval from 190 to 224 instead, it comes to 1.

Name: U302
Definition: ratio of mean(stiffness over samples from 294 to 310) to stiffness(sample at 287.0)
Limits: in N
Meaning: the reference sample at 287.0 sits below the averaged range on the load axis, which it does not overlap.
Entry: 0.88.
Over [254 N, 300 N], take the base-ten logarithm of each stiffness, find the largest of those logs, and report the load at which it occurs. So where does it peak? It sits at 282.0 N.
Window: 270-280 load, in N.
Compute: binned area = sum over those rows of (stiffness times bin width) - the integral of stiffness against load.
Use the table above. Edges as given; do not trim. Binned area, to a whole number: 54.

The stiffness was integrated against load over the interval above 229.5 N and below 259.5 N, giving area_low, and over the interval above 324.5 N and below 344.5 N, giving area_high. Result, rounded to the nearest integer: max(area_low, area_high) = 156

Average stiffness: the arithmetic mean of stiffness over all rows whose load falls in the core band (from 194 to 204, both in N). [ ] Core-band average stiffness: 5.4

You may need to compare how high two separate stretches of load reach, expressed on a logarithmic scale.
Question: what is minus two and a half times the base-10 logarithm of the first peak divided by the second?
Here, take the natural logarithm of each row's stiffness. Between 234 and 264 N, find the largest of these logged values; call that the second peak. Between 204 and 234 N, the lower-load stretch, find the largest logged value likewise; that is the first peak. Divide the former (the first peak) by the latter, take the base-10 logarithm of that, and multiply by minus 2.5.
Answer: -0.029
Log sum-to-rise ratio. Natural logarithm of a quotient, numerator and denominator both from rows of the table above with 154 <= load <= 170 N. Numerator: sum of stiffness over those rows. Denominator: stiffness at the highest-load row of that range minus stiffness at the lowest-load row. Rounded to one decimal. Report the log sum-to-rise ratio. 4.5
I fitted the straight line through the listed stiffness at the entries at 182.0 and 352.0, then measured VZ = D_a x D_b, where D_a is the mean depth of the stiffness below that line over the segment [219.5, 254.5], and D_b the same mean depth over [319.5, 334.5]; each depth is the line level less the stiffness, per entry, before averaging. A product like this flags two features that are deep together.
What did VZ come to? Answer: 0.12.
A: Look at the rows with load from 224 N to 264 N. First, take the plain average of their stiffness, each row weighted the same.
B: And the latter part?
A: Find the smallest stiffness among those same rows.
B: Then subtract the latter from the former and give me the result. 0.5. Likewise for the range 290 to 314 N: 0.9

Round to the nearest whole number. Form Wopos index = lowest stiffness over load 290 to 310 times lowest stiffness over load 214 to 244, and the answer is 22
